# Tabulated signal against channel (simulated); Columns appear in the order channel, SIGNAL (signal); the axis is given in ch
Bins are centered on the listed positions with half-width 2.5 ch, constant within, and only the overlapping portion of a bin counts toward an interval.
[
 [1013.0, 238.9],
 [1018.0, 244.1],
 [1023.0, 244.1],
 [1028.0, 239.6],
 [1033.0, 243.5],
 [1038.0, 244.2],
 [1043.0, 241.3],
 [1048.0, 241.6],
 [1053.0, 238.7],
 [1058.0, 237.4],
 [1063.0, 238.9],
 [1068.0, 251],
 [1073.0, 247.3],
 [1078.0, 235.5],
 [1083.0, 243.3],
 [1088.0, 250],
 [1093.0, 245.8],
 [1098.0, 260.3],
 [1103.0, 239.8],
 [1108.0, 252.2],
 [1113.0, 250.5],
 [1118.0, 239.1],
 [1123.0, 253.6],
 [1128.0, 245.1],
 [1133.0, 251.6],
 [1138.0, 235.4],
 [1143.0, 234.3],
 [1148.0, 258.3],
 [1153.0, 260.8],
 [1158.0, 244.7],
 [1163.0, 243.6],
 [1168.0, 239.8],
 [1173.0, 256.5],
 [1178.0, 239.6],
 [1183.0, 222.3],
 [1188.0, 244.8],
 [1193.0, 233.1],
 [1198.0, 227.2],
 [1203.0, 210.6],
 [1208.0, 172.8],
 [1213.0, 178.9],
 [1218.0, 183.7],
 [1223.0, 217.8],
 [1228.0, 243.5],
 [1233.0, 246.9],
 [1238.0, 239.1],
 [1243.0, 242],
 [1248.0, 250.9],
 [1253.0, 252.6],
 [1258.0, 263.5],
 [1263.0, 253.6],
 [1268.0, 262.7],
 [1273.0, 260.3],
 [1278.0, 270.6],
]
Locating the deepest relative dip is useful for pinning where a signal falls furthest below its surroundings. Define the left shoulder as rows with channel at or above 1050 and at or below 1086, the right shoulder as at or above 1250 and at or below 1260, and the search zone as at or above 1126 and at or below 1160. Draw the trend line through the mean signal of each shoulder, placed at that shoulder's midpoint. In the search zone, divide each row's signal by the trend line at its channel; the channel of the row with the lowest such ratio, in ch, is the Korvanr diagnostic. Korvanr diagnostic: 1143.0 ch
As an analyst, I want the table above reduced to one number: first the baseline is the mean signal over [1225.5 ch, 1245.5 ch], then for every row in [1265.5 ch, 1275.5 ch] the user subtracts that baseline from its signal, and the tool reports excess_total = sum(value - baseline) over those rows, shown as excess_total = 37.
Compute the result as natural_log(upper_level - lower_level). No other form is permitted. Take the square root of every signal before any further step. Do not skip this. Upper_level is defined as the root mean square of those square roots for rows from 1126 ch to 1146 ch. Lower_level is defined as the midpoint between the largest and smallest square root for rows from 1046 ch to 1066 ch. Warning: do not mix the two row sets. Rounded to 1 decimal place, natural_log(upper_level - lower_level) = -2.7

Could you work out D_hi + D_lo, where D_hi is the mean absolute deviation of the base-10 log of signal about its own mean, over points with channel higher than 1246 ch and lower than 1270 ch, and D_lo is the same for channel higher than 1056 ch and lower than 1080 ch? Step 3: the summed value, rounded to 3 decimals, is 0.019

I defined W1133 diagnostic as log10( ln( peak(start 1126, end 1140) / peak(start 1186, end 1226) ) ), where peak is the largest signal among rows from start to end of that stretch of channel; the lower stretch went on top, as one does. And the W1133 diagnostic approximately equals -1.6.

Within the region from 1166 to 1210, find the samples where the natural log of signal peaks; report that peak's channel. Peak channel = 1173.0 ch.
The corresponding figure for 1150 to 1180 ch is 1153.0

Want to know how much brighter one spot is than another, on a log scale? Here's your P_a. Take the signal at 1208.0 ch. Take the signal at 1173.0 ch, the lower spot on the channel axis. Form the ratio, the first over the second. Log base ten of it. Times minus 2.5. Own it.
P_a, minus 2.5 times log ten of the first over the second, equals 0.43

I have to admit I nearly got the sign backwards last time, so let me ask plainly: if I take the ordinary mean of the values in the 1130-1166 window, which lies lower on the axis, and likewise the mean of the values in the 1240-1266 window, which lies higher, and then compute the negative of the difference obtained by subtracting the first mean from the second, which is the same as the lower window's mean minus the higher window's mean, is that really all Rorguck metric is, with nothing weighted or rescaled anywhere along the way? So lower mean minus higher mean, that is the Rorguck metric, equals -5.6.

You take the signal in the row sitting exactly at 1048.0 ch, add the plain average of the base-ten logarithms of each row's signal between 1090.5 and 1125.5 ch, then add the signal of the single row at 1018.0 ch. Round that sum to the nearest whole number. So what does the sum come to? 488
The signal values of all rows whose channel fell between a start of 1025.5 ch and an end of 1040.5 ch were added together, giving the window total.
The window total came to 727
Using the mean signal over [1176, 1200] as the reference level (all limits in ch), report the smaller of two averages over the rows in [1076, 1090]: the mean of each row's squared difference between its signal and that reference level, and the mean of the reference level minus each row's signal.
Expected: -10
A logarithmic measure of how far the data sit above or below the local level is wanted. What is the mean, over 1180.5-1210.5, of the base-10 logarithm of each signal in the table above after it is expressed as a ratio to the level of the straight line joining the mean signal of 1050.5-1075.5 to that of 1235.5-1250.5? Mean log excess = -0.050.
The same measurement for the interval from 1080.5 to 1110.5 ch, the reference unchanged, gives 0.010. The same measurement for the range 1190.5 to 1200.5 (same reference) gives -0.025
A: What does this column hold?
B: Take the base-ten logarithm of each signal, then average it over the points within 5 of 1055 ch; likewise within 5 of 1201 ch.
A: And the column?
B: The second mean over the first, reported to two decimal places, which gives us 0.98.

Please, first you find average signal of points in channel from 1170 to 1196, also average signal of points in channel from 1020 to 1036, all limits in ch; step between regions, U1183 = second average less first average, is 3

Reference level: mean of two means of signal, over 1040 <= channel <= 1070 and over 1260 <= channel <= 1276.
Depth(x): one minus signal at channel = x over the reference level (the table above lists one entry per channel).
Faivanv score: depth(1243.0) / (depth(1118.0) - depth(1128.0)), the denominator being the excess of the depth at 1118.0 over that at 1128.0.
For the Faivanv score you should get 1.4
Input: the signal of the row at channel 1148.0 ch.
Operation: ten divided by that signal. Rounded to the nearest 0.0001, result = 0.0387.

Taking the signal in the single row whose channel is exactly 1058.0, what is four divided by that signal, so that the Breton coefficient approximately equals 0.0168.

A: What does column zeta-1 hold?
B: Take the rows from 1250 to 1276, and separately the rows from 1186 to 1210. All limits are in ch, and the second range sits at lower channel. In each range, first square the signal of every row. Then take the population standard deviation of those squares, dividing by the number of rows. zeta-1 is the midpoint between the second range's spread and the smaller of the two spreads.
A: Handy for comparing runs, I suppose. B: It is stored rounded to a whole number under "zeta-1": 6366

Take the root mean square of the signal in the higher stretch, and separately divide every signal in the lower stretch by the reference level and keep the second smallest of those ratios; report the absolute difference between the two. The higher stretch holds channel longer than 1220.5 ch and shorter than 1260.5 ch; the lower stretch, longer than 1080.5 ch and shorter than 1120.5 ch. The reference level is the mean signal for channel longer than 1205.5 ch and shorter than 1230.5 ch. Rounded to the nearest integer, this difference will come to 244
